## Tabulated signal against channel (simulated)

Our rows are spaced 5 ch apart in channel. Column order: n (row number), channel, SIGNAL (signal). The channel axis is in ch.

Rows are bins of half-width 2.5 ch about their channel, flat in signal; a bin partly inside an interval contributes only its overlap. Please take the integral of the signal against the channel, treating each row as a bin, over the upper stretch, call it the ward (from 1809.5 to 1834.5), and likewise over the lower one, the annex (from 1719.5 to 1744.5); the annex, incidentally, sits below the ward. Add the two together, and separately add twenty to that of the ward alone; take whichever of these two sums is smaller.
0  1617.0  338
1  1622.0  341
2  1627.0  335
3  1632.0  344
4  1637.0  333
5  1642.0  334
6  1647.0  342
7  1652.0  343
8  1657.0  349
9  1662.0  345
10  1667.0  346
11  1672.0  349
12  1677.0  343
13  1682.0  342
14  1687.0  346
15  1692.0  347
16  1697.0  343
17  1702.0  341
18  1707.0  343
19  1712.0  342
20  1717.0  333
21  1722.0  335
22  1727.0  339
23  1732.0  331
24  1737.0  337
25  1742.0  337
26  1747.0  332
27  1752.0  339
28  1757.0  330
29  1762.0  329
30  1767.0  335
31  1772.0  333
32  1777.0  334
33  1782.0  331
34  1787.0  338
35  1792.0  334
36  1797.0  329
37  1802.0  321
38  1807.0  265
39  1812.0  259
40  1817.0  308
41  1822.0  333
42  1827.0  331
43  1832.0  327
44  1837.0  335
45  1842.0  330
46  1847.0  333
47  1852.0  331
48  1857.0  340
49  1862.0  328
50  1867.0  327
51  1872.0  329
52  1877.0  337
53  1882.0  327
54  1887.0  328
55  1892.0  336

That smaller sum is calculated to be 7810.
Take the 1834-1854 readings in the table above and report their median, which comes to 332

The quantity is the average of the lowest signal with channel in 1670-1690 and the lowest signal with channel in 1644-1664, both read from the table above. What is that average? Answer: 342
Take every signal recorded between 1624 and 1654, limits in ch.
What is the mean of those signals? 338.5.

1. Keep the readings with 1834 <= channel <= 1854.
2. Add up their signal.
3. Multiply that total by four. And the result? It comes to 5316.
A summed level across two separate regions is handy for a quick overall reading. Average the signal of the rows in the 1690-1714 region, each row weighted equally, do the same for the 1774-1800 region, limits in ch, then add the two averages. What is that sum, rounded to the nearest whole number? 676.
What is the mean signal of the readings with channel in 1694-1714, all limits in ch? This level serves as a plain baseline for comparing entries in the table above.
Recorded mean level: 342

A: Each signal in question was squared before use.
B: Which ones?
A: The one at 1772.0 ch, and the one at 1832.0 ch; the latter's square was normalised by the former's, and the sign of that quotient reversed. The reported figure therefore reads -0.96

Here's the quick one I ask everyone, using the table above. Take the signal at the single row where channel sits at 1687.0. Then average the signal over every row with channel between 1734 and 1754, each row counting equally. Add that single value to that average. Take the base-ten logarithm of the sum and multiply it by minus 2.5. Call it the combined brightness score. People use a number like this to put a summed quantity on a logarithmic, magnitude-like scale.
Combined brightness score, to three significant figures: -7.08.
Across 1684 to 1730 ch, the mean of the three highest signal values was 345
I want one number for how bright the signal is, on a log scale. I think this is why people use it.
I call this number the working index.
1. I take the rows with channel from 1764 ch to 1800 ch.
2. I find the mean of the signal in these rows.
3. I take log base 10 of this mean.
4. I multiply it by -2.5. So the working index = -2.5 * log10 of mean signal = -6.31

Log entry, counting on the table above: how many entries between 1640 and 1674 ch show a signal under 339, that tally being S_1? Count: 1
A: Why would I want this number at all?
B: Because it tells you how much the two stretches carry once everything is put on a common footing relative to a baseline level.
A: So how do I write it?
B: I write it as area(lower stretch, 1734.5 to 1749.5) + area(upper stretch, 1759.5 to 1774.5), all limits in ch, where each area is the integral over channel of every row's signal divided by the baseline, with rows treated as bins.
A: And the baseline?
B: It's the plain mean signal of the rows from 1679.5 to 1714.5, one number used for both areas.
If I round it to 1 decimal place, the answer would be 29.2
